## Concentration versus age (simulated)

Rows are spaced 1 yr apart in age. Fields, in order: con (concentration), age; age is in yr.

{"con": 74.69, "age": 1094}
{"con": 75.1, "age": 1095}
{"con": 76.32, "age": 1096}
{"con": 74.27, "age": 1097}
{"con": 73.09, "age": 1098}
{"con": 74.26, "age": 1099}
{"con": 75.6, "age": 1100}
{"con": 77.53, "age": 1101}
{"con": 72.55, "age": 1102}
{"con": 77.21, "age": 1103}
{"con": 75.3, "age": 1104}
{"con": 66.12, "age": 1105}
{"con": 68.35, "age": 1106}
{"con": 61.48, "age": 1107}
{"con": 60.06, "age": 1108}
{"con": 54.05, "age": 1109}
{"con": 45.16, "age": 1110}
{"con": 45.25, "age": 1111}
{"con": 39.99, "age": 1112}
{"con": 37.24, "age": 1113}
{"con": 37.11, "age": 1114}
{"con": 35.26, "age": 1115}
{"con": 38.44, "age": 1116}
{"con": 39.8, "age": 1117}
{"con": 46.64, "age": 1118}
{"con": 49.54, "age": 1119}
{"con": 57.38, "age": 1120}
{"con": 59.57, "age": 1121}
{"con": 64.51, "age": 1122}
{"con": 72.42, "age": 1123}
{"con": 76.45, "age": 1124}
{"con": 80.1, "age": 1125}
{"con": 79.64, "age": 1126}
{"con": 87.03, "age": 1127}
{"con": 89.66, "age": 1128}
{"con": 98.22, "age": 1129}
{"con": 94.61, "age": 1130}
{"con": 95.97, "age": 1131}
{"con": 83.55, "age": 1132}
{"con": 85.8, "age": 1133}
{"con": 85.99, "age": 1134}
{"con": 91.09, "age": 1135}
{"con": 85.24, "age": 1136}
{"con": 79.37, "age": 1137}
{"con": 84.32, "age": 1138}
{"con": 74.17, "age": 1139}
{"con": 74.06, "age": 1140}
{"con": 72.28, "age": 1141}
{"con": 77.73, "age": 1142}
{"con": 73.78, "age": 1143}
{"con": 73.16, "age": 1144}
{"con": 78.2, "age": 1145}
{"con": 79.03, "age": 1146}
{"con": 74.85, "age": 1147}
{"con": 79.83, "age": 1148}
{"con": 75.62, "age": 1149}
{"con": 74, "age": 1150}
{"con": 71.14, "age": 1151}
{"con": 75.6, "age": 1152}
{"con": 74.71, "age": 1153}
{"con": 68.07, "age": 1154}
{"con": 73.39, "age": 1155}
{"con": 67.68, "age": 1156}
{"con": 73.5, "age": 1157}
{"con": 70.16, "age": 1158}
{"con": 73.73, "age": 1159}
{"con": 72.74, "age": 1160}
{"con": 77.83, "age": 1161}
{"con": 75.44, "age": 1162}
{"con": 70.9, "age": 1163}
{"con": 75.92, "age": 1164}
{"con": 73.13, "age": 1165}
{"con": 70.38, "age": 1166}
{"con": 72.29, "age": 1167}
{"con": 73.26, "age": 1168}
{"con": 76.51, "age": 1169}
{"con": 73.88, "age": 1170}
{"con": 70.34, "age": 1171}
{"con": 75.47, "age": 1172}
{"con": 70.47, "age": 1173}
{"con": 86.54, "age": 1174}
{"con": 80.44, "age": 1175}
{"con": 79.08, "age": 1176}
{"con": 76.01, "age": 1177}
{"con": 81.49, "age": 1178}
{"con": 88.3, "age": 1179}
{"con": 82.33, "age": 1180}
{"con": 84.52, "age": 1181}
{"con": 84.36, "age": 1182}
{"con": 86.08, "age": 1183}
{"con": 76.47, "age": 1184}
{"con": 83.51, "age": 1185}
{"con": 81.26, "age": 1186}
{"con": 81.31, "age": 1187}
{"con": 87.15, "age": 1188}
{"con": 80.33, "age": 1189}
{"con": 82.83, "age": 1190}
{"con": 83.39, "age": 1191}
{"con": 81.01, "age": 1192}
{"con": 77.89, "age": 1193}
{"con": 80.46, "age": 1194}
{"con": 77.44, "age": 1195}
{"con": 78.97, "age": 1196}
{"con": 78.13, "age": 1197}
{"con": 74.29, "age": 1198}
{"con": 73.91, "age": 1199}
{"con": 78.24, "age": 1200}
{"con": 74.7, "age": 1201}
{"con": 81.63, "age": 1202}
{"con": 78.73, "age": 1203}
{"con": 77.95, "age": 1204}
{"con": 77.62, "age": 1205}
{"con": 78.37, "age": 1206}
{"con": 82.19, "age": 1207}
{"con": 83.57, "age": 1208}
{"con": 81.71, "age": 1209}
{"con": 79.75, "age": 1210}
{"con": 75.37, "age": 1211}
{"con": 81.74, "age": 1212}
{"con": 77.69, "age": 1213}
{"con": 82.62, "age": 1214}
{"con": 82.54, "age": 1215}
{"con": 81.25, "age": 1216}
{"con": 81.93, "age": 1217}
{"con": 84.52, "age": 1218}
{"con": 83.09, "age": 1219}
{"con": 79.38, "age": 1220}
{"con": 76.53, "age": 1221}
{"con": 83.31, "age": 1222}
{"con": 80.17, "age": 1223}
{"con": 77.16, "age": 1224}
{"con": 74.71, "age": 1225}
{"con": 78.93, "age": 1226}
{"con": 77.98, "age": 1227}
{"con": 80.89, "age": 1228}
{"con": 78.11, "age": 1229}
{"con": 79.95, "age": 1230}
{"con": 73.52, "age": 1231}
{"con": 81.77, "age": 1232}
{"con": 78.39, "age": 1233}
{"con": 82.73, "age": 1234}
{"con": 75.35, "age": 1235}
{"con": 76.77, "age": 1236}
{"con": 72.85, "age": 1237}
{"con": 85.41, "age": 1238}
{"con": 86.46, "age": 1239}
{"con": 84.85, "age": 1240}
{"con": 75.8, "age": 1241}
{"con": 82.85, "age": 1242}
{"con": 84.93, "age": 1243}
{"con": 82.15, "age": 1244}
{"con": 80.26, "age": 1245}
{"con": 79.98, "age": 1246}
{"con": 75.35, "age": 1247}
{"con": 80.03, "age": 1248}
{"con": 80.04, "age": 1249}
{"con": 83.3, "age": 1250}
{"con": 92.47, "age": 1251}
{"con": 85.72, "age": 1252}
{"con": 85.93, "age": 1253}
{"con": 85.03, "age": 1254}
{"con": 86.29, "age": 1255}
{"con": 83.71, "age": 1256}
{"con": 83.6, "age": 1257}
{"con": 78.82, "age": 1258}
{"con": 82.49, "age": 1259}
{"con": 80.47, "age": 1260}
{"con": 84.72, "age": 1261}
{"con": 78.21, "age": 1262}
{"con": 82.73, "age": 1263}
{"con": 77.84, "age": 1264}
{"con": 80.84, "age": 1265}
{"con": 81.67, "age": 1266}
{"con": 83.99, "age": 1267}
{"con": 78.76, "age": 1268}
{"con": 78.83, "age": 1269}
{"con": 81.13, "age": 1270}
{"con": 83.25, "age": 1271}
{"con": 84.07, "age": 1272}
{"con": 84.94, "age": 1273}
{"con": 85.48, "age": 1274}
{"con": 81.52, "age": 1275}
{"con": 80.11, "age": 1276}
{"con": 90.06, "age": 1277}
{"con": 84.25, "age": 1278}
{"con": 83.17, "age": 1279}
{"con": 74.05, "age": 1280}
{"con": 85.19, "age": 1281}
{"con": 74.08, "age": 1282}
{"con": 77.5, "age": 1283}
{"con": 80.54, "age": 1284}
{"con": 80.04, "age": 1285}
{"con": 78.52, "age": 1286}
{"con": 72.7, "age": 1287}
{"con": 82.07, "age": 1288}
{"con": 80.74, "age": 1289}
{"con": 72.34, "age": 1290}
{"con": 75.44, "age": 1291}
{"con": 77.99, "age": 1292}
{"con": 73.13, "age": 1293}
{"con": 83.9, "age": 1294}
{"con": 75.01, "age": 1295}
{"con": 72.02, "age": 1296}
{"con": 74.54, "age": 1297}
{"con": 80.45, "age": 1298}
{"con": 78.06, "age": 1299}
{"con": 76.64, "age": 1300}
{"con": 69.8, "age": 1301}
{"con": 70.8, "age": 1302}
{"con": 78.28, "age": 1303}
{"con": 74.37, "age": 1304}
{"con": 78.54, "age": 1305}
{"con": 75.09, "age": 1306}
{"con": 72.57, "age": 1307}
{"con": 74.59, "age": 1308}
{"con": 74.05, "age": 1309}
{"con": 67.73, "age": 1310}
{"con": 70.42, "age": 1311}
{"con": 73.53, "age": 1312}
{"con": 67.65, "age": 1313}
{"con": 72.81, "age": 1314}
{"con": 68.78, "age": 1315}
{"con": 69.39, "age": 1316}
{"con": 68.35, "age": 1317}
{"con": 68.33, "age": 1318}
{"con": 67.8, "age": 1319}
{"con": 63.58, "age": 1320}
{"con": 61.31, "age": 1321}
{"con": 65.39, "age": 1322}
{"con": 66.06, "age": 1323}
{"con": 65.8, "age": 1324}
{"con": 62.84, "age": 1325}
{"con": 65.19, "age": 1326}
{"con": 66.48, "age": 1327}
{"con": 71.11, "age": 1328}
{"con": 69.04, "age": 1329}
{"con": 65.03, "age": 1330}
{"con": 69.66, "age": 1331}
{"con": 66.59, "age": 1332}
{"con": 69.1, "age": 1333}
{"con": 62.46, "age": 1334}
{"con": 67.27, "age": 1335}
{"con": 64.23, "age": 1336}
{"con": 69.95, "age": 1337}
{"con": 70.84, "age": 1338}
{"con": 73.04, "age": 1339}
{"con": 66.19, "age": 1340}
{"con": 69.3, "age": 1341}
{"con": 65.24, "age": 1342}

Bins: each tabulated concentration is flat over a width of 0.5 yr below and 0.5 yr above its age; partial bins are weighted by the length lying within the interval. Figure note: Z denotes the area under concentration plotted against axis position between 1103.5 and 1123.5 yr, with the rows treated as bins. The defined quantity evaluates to 1054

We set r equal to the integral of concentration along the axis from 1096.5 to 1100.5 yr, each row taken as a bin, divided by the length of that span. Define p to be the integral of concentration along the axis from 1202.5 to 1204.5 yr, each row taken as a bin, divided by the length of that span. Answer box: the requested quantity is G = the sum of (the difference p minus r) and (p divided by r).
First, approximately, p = 78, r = 74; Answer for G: 5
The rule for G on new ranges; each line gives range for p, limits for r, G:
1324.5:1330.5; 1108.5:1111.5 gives 20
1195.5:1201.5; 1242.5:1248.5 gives -3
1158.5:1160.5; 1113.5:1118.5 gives 36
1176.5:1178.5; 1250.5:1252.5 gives -9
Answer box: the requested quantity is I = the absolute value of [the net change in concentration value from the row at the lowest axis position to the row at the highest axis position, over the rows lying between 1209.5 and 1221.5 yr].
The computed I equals 3.2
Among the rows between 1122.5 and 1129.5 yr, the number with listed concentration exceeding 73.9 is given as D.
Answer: 6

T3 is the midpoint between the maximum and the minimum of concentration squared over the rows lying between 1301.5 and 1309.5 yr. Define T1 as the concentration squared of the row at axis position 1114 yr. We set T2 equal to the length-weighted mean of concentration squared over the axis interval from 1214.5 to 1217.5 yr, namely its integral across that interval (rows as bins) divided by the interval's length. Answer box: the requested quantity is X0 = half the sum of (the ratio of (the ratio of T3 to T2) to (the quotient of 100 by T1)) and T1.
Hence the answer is 694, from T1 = 1377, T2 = 6709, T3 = 5591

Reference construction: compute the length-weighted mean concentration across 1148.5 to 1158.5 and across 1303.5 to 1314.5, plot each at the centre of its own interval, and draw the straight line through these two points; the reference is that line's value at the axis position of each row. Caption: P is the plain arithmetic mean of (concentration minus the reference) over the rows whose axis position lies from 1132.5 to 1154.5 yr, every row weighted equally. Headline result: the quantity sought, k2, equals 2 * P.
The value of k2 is 10.6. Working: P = 5.3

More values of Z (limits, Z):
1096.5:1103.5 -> 525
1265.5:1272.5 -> 572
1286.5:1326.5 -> 2888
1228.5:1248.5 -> 1598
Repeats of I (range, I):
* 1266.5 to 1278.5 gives 0.3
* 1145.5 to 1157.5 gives 5.5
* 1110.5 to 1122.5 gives 19.3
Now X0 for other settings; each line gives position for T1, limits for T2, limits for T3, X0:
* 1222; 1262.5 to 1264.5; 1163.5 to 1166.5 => 3499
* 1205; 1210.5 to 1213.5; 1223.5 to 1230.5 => 3042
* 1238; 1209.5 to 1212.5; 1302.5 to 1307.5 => 3681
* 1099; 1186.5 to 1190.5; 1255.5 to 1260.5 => 2784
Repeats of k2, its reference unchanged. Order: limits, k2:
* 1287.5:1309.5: 6.2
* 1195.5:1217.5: 13.4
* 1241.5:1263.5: 20.0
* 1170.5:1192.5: 17.1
